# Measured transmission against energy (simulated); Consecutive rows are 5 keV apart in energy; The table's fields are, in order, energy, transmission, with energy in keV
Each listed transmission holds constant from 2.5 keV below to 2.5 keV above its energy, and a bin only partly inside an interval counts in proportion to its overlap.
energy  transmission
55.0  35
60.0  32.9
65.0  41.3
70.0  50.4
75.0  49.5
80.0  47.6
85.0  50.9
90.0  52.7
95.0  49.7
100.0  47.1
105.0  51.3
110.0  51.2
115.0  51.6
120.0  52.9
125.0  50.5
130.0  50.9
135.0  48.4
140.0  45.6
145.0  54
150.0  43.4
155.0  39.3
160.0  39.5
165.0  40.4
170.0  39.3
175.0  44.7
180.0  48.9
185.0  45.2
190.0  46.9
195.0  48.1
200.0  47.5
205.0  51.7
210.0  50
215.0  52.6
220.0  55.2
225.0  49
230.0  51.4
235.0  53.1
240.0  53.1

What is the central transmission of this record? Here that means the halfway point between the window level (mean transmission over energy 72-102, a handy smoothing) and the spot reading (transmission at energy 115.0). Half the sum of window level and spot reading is 50.6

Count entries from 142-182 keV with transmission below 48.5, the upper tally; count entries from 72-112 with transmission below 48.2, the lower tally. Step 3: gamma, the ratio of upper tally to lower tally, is 3.0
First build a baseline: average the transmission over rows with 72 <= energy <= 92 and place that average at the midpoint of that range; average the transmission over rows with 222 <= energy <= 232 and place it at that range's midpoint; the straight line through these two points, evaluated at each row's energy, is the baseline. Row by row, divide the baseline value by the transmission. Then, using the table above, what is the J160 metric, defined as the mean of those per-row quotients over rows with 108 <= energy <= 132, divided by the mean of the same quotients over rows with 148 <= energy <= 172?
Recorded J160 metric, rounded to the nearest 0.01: 0.78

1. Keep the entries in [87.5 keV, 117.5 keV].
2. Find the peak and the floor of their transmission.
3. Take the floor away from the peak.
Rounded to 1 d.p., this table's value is 5.6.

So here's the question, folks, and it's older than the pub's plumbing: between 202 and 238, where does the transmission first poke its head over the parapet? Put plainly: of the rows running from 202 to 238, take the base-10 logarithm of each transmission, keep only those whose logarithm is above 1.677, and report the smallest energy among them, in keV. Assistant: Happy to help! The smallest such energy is 205.0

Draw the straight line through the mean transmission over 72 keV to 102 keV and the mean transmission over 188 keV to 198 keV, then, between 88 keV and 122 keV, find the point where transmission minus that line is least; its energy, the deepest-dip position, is 100.0 keV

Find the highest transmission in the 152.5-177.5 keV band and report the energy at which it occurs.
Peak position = 175.0 keV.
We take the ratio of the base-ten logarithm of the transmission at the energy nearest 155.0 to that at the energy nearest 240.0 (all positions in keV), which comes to 0.92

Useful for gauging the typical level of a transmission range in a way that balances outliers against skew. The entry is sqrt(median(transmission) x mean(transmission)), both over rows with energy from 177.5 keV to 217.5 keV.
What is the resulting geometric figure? 49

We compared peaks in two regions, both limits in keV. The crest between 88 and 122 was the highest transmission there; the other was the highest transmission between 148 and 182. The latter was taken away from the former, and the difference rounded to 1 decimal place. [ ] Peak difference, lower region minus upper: 4.0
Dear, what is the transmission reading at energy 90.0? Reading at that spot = 52.7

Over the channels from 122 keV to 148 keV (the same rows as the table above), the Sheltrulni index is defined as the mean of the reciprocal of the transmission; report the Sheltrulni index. 0.0201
